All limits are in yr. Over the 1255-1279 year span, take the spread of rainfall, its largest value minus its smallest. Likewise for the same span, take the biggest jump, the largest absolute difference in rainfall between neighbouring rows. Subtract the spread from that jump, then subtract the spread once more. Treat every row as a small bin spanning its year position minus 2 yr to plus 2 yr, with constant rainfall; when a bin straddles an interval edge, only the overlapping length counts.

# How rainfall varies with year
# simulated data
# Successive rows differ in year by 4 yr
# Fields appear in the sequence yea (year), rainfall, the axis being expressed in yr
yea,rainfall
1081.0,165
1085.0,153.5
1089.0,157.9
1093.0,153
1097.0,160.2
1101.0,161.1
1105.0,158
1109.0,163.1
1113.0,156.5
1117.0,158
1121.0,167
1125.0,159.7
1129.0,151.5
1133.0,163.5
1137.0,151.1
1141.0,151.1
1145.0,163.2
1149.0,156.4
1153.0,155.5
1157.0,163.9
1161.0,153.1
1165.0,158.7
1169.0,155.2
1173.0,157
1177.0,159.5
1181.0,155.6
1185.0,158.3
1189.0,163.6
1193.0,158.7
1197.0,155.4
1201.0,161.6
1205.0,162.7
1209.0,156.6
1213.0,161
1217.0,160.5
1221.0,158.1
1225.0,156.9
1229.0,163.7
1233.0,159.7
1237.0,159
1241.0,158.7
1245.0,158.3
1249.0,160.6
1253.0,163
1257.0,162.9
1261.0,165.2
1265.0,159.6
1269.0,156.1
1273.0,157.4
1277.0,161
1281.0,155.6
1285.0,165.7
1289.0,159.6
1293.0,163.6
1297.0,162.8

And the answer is -13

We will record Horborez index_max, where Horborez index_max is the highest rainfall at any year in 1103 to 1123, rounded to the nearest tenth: 167.0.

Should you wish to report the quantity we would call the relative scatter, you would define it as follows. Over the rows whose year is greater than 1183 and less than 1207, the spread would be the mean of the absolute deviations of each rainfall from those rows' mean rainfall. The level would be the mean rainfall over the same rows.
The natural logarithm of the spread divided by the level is -4.1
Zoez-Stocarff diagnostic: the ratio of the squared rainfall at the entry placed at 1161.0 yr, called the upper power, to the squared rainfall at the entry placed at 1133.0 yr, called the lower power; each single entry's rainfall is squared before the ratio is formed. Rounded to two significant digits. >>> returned 0.88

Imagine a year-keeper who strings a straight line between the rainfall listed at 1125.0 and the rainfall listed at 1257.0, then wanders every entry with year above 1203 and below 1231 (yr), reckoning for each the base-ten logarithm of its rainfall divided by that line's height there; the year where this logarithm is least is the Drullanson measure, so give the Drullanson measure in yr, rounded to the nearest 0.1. 1225.0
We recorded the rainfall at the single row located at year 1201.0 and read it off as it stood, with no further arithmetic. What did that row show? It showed 161.6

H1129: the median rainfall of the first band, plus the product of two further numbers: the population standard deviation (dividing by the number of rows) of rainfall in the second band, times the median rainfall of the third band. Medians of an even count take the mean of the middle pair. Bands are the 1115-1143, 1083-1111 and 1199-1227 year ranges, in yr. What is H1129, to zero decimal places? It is 719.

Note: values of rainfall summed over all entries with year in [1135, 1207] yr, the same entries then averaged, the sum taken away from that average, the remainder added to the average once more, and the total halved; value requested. -1262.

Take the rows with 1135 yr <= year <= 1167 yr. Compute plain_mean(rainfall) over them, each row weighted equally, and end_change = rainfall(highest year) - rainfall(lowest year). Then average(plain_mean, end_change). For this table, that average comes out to 82.1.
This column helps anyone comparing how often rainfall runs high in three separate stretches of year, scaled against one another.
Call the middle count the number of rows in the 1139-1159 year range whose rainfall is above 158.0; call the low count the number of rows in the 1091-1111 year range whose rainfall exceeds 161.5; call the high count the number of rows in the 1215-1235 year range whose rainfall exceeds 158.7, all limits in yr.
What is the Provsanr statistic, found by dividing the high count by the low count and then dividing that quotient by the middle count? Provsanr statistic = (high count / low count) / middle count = 1.5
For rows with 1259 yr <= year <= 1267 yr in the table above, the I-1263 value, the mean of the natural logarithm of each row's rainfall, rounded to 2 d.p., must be 5.09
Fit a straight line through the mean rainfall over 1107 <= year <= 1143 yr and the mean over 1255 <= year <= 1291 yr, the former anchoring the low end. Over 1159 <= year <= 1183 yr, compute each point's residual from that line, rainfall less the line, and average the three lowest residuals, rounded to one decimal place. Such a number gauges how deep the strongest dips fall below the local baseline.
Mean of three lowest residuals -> -4.0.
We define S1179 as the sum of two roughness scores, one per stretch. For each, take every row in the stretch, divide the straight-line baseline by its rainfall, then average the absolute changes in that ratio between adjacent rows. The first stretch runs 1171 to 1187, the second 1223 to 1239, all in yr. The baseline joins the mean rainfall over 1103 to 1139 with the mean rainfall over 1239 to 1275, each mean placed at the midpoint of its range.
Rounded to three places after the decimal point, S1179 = 0.043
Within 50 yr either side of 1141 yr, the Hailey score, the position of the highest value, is 1121.0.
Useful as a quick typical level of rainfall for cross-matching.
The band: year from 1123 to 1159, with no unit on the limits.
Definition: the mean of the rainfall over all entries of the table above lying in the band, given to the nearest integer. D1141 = 157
